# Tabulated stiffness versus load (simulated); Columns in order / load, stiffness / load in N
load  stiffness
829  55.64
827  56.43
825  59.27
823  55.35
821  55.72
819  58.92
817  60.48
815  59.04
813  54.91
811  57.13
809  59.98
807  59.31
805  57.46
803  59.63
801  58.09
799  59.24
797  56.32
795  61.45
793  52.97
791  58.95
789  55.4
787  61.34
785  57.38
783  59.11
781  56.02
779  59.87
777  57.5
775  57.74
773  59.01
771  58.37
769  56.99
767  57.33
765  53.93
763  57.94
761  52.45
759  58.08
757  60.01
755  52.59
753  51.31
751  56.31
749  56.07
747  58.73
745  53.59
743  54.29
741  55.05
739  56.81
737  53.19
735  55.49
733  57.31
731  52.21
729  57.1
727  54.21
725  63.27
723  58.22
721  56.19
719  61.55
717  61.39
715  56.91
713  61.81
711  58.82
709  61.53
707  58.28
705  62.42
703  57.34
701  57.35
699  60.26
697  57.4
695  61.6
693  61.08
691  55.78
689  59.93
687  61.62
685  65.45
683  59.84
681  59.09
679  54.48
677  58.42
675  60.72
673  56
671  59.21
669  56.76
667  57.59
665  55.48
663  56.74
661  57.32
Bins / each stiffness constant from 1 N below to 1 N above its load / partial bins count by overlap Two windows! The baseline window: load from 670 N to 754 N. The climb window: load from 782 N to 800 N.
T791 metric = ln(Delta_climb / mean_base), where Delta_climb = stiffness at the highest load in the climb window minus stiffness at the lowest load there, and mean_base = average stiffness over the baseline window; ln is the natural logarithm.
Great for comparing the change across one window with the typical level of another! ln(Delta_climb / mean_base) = -6.1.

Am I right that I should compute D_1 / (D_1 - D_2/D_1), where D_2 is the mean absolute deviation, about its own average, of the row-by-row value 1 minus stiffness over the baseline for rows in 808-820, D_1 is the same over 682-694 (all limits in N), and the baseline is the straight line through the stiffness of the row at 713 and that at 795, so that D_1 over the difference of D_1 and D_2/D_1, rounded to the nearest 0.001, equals -0.046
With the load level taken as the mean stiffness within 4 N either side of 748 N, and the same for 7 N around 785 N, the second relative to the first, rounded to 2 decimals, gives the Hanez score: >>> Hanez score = 1.04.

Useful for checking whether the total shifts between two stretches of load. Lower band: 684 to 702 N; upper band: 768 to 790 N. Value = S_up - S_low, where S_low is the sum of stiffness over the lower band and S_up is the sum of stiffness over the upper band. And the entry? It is 98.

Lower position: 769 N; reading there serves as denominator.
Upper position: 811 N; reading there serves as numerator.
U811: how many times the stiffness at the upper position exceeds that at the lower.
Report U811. 1.00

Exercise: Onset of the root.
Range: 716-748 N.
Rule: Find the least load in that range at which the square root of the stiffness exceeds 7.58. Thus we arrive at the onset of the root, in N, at 717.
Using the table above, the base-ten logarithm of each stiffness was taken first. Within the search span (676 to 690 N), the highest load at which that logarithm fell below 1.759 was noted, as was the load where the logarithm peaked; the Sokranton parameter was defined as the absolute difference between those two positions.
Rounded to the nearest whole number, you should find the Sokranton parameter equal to 6 N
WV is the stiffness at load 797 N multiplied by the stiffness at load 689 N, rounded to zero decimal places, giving 3375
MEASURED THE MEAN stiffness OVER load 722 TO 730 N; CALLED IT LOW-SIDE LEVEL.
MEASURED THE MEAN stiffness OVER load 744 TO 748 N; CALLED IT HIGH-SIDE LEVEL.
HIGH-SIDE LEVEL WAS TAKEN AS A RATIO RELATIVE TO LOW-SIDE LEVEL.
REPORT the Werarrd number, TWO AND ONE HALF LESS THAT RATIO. 1.54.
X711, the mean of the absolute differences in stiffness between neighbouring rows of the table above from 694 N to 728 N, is 3.70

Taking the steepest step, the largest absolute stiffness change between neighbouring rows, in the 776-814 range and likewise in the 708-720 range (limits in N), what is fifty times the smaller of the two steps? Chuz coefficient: 245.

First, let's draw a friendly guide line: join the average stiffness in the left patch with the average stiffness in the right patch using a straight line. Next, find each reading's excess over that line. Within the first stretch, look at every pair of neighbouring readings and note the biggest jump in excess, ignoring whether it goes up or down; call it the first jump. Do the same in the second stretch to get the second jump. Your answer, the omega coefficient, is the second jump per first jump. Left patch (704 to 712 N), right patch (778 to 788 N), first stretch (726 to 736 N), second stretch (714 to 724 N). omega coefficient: 1.0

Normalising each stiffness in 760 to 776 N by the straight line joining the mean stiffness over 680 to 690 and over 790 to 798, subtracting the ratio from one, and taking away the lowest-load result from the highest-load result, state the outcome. -0.10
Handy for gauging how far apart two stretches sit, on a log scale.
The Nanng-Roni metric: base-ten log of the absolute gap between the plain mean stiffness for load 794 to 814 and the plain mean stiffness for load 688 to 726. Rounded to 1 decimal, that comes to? 0.1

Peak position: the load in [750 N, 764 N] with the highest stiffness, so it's 757 N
